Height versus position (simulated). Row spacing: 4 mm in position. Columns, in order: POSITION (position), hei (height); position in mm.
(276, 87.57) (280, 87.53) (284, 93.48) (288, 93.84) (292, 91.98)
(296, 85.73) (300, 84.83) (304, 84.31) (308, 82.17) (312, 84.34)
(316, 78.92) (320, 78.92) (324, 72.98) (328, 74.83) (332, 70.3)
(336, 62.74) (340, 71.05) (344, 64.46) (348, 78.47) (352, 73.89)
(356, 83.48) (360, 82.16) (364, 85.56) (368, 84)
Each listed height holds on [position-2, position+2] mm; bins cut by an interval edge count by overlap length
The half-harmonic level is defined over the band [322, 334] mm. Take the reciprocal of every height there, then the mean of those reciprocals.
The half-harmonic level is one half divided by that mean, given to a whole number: 36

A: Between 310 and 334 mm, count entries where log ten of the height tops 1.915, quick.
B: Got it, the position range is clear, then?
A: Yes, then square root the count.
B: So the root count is 1.0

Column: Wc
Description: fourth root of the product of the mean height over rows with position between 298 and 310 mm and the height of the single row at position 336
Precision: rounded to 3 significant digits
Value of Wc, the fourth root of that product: 8.51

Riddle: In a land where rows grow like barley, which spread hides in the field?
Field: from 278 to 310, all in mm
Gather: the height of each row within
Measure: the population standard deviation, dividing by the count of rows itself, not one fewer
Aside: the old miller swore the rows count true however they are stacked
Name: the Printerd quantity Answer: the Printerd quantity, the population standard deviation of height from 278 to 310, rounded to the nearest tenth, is 4.2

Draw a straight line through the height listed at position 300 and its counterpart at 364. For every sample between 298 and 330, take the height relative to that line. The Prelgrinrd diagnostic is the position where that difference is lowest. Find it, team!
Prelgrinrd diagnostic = 324 mm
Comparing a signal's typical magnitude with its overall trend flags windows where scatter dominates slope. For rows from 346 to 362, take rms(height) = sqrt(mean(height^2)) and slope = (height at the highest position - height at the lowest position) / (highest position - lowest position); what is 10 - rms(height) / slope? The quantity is -249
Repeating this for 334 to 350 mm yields -43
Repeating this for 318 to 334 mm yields 113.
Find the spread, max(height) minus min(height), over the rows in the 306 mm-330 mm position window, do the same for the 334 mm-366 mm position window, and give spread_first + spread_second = 34.2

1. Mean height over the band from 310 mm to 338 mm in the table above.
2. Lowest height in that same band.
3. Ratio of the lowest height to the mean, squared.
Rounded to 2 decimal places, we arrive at 0.71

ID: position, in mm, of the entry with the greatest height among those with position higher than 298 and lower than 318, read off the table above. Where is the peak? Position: 300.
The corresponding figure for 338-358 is 356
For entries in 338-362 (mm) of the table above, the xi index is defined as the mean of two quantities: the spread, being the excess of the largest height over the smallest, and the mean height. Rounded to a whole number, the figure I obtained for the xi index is 47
